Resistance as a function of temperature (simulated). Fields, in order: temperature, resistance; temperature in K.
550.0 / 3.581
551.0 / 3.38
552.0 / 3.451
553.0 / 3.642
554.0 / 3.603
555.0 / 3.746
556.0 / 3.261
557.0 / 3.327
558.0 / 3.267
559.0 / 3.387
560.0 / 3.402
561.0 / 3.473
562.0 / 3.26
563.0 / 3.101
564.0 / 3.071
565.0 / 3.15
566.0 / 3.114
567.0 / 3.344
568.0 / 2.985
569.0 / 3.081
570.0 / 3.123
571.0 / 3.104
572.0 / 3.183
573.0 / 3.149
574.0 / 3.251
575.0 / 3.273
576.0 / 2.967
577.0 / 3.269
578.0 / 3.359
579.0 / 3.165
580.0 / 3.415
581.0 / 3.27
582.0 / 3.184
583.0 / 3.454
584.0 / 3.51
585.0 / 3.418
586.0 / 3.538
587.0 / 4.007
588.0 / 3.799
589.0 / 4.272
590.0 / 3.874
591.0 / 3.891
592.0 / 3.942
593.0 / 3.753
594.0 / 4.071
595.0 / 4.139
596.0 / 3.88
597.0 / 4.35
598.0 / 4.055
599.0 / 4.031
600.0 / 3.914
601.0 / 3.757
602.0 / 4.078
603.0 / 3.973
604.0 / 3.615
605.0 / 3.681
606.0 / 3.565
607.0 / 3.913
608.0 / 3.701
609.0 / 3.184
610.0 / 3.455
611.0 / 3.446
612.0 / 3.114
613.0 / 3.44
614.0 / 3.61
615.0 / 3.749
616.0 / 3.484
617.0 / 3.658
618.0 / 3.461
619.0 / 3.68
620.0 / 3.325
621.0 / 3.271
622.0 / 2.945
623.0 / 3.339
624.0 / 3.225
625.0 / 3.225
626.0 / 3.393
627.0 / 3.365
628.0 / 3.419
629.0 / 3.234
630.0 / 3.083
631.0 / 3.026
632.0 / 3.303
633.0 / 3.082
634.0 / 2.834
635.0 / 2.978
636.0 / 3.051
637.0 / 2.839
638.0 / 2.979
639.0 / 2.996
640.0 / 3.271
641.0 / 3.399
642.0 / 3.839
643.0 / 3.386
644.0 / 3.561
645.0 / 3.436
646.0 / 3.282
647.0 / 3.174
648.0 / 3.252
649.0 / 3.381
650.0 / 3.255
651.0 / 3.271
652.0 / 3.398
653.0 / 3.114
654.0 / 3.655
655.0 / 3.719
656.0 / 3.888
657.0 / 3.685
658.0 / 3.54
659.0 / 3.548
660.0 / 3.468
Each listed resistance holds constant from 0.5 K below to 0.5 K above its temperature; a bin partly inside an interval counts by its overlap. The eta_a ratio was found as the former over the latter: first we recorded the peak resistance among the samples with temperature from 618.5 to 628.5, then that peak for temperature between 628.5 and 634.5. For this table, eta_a 1.11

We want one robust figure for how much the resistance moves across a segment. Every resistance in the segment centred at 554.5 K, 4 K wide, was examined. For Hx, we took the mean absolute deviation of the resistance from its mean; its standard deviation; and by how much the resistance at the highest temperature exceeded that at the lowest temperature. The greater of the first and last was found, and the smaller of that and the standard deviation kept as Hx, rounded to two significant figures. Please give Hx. 0.15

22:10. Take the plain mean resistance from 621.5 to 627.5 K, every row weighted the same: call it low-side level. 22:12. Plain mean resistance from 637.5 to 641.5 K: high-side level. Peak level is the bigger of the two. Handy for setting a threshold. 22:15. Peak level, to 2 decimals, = 3.25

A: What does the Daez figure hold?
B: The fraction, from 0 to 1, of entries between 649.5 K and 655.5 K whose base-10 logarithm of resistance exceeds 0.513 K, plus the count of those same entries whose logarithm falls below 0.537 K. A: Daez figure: 5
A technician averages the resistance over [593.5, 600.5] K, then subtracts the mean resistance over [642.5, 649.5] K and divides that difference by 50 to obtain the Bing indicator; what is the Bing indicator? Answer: 0.014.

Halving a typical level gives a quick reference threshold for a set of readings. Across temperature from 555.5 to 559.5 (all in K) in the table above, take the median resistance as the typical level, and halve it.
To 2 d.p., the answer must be 1.65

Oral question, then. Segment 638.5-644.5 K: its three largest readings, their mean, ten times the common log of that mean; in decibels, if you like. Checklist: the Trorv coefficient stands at 5.6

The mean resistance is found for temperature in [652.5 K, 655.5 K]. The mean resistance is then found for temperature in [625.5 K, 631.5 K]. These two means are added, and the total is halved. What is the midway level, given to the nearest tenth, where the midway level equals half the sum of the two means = 3.4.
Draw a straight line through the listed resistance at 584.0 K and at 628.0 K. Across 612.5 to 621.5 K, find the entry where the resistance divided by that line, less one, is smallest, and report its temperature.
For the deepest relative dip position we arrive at 621.0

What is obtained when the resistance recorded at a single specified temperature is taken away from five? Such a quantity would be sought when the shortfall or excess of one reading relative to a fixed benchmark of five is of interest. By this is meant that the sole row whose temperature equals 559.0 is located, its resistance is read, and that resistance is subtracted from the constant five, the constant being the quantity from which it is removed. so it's 1.61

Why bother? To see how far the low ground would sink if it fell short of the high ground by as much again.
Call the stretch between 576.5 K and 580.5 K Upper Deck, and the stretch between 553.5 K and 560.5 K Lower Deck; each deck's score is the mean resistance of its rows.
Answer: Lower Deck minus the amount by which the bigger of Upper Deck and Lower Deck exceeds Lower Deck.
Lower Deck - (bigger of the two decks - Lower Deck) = 3.43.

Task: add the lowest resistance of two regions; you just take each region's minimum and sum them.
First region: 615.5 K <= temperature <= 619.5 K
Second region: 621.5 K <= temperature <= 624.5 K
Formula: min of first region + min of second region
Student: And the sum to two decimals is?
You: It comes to 6.41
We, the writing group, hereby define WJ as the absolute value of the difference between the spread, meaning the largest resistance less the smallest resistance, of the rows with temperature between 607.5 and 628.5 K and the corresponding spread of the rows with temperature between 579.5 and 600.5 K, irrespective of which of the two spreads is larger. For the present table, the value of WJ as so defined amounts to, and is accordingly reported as 0.36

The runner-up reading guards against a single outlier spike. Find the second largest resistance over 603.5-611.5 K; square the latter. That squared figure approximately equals 13.7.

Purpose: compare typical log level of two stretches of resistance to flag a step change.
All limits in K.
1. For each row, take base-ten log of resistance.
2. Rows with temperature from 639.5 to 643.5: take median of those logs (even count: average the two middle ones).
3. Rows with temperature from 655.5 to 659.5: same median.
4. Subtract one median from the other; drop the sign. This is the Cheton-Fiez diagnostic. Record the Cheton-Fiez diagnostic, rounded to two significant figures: 0.028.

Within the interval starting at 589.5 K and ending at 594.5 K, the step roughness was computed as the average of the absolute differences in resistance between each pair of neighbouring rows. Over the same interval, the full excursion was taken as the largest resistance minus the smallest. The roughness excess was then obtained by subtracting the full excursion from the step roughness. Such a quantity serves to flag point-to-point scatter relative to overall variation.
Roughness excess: -0.17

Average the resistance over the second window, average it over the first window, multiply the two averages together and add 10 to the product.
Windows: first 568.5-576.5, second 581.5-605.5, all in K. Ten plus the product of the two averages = 22.1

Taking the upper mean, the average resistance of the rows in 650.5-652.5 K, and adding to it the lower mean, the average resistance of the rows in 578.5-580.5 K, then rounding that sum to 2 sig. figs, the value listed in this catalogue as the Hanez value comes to 6.6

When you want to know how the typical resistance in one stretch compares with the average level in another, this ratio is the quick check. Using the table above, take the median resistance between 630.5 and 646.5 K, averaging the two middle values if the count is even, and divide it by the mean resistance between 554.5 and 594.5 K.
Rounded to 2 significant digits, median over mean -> 0.93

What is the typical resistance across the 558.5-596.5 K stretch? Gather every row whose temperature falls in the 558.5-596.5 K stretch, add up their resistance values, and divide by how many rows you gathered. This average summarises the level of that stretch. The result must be 3.4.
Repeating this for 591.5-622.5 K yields 3.7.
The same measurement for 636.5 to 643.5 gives 3.2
